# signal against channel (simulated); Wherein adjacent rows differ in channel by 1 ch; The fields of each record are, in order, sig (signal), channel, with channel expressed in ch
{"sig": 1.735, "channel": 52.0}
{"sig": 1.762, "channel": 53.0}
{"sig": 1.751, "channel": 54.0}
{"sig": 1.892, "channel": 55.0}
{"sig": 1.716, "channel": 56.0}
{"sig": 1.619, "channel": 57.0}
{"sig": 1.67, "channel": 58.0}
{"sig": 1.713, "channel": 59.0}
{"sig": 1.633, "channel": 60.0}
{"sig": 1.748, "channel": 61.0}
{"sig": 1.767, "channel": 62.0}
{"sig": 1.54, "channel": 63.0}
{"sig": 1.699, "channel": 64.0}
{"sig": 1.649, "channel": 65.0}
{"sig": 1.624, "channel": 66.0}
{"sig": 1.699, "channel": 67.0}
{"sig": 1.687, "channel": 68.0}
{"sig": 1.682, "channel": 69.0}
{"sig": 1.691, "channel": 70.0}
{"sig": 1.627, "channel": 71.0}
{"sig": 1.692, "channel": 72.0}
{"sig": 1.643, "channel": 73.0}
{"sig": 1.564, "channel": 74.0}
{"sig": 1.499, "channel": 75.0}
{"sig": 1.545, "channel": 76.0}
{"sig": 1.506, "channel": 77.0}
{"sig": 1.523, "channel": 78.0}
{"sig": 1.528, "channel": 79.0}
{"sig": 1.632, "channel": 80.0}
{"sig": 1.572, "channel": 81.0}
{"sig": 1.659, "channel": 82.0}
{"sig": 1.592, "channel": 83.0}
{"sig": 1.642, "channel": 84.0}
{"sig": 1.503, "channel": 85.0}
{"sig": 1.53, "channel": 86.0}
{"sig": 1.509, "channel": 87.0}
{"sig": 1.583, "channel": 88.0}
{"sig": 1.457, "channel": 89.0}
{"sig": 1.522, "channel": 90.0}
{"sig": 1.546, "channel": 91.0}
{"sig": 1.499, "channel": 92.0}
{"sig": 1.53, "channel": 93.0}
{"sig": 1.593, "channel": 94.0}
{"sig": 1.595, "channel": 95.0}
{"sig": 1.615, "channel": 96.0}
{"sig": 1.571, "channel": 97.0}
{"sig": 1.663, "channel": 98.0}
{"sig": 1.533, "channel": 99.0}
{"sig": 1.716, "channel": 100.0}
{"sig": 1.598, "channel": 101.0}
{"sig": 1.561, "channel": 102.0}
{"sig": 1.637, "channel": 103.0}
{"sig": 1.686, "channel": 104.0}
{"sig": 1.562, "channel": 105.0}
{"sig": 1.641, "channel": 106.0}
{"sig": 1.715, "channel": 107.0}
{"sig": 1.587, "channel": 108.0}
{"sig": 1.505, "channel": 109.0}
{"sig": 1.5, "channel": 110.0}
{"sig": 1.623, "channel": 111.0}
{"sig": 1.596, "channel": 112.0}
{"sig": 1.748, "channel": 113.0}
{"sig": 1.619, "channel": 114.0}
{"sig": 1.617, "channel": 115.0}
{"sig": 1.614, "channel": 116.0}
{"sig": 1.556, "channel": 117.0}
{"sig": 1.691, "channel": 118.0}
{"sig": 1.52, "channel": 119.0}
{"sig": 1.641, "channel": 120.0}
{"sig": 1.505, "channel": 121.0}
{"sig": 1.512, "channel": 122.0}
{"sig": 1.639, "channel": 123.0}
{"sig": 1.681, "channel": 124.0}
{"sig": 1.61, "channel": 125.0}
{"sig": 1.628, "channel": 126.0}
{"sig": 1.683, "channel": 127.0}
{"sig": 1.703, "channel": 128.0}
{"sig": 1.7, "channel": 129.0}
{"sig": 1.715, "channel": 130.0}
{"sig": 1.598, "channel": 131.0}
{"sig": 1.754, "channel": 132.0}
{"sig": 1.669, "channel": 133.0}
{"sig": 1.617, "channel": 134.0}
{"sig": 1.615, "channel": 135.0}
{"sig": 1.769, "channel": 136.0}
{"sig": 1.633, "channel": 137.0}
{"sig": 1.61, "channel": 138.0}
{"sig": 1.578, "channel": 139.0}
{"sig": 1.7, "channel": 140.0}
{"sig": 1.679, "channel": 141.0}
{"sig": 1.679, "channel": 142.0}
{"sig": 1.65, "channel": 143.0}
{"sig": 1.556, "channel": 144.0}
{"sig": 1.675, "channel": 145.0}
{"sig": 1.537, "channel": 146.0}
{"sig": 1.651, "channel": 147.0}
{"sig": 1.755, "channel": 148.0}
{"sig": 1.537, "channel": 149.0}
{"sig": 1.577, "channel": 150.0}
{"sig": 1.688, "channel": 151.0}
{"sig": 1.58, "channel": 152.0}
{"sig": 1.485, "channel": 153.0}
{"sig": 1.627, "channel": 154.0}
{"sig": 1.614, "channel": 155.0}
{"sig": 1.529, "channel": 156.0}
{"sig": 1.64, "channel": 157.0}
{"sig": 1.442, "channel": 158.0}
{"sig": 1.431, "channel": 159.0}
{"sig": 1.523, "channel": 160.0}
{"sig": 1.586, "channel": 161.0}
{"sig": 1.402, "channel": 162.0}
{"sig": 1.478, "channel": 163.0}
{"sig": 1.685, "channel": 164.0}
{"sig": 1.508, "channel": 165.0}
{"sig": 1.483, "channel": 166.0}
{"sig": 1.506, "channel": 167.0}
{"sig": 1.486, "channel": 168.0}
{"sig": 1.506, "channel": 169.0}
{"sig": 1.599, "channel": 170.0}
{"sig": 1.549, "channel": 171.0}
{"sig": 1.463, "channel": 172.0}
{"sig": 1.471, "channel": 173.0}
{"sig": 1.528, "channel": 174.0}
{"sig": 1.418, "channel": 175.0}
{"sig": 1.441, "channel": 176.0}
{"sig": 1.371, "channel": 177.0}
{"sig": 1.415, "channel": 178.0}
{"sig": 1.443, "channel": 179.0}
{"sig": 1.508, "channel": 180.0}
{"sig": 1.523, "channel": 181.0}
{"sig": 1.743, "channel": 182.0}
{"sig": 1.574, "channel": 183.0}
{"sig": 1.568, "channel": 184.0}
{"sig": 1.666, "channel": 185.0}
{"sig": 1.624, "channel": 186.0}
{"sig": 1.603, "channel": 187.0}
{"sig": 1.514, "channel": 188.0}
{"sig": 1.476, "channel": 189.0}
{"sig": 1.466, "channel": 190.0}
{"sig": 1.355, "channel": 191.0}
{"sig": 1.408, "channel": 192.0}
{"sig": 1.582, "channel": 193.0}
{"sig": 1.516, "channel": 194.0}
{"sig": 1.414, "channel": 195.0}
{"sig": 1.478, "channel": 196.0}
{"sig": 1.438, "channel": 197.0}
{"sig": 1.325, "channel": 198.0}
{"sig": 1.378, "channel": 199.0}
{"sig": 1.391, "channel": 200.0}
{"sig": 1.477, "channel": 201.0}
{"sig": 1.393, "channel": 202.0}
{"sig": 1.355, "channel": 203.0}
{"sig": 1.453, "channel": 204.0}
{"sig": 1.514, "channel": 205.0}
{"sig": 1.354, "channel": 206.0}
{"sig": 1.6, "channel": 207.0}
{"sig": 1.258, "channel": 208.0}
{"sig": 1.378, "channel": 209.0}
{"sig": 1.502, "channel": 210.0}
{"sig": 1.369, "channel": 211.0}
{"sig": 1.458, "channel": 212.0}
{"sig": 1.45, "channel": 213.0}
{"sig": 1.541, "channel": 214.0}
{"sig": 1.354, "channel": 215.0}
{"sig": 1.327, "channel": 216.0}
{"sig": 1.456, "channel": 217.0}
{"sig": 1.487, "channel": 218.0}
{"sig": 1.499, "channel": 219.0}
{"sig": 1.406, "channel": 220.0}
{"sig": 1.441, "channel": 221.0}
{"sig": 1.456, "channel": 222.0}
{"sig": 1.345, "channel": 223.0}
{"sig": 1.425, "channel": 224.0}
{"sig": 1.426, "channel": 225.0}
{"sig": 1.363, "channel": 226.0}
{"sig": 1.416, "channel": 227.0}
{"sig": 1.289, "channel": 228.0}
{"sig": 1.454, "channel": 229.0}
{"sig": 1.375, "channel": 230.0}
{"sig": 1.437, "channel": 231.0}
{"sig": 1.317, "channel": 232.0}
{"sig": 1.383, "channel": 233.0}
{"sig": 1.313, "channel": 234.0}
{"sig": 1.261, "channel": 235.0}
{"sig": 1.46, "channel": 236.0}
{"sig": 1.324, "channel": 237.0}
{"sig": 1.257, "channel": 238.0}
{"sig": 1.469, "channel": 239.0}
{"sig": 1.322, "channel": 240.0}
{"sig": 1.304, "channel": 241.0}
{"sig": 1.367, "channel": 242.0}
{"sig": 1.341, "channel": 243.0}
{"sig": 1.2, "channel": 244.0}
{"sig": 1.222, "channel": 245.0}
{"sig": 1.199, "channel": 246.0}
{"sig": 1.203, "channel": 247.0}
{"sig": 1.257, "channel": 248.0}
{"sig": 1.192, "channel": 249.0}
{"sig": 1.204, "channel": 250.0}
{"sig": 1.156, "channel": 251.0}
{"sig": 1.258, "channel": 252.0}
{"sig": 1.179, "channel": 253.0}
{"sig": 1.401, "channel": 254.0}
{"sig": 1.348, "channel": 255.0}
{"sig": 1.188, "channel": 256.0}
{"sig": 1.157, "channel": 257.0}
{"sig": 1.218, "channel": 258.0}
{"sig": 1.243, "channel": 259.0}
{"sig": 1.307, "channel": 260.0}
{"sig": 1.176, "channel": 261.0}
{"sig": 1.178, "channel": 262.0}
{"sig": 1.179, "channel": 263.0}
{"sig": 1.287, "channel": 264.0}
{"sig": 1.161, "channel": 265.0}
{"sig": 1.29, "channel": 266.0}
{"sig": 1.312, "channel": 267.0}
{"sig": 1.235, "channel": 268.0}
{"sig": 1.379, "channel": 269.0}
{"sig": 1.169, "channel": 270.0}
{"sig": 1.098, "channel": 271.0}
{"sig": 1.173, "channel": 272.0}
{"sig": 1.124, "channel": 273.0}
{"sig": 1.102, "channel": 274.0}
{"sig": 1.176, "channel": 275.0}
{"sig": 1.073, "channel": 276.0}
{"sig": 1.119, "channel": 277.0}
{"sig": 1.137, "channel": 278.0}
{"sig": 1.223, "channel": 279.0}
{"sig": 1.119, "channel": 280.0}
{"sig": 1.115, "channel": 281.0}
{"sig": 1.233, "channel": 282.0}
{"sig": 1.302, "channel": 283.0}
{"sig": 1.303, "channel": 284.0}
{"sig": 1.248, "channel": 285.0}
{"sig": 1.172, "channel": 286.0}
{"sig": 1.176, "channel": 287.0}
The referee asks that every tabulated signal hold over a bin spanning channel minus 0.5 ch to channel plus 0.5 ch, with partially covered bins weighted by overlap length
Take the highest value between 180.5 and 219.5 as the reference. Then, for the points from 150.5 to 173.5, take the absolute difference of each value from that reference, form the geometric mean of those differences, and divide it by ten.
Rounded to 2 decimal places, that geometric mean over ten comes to 0.02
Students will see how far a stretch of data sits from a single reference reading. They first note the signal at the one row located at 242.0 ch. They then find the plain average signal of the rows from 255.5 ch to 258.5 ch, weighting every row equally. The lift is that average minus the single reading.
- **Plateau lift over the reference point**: -0.18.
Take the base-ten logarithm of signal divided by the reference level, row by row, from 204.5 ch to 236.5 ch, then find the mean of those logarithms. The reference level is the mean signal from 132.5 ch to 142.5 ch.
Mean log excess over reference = -0.070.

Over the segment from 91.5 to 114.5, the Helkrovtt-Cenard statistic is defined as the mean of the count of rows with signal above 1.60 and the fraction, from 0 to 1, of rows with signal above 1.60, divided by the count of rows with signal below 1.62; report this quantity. 0.35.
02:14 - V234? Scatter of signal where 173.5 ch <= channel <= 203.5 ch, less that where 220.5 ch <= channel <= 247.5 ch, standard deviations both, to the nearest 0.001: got 0.014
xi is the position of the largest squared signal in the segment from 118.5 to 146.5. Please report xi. 136.0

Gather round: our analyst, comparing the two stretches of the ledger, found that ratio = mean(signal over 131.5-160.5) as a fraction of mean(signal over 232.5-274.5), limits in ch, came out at 1.29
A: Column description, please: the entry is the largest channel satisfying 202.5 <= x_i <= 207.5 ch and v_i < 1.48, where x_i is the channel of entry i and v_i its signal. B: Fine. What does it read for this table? 206.0 ch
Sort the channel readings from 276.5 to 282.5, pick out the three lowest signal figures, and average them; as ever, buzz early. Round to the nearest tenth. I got 1.1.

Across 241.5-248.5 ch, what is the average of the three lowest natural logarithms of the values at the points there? 0.18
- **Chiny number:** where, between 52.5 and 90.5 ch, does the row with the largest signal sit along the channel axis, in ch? 55.0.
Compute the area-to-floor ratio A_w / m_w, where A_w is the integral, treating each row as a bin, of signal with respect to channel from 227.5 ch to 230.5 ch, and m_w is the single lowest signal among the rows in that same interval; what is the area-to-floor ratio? 3.19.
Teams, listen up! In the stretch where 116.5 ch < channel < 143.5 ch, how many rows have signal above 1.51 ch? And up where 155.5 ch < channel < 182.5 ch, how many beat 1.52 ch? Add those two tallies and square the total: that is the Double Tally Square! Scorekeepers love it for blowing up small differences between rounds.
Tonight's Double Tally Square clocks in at 1296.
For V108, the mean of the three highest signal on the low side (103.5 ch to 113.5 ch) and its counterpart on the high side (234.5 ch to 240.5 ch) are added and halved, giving 1.57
